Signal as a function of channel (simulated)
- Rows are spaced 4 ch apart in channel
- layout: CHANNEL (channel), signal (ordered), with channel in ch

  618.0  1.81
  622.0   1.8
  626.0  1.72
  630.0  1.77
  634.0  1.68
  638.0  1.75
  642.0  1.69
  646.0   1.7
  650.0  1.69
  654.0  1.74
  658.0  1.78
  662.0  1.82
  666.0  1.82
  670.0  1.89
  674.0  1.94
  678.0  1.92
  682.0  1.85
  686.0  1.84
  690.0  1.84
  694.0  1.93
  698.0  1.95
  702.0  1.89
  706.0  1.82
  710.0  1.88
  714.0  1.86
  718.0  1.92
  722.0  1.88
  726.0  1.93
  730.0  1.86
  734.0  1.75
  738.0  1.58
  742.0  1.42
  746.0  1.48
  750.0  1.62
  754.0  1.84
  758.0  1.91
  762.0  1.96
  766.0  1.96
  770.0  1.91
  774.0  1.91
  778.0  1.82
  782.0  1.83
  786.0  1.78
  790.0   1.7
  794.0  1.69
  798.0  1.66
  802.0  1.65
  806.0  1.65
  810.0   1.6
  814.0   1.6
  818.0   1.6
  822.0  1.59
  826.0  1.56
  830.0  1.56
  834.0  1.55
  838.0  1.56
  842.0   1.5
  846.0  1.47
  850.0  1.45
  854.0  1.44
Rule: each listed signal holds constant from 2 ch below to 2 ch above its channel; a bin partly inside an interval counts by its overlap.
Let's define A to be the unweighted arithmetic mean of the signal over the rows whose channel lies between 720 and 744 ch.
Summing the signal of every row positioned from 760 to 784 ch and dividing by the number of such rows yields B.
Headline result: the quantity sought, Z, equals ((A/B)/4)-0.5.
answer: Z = -0.271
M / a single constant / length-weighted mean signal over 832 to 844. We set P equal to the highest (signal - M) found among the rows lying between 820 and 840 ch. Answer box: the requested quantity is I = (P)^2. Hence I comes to 0.00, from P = 0.053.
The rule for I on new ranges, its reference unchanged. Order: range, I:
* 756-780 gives 0.18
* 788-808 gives 0.03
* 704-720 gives 0.15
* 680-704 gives 0.17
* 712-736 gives 0.15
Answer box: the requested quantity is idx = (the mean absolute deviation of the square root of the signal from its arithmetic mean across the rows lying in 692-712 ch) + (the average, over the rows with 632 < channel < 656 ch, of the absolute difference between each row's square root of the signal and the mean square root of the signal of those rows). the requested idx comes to 0.023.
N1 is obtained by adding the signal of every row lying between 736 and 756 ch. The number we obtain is 7.9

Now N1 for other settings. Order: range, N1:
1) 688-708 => 9.4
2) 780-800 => 8.7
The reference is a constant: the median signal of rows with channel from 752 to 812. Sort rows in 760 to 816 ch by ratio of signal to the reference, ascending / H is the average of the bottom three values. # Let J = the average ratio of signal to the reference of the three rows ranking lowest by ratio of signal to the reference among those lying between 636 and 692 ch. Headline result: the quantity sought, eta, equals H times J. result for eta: 0.826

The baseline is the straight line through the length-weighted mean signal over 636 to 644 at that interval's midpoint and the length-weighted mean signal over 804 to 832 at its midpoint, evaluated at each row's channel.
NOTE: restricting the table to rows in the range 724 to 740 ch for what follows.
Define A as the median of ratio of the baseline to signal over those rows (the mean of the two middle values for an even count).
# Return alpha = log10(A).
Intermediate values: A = 0.92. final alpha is -0.037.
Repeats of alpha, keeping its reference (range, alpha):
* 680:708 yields -0.039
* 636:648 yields 0.004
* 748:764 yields -0.059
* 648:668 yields -0.018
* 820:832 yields 0.007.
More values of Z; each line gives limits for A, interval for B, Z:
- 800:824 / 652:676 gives -0.280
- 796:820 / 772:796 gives -0.273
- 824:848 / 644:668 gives -0.282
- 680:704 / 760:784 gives -0.252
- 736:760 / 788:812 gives -0.253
